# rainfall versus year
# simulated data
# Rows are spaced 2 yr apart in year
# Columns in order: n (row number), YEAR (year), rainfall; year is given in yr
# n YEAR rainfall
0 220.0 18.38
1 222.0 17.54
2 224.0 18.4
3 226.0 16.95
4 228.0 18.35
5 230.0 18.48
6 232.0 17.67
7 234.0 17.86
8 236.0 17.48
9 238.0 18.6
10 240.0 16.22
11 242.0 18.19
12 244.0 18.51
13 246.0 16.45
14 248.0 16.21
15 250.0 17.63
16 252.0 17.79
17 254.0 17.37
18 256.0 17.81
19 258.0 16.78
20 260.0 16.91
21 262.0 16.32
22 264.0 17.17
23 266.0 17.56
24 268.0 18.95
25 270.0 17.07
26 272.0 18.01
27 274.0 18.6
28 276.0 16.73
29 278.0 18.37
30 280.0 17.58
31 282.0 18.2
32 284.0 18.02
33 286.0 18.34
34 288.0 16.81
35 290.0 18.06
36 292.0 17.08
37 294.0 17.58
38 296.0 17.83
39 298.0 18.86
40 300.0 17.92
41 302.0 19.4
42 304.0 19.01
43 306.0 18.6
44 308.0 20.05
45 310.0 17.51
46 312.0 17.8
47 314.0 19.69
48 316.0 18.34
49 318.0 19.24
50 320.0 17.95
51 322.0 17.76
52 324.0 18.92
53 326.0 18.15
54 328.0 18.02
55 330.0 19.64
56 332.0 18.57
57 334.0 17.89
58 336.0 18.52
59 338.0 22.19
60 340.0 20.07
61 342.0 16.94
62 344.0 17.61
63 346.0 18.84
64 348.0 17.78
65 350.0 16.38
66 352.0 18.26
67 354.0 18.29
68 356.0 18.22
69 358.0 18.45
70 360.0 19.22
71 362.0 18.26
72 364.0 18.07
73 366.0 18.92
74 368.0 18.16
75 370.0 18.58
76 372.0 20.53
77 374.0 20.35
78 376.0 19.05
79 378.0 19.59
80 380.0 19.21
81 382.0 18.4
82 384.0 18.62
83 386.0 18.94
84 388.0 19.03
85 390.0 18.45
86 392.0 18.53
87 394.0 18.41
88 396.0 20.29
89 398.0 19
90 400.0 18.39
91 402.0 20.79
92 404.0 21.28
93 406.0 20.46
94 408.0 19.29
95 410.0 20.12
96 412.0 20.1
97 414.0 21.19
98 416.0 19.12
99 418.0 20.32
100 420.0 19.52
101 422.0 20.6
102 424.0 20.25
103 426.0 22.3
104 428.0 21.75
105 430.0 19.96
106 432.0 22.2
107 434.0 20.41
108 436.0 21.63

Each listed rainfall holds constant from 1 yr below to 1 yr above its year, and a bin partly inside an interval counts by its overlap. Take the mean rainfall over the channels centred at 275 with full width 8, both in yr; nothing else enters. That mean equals 17.9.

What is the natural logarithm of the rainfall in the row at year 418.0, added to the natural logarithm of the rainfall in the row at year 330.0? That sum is 5.99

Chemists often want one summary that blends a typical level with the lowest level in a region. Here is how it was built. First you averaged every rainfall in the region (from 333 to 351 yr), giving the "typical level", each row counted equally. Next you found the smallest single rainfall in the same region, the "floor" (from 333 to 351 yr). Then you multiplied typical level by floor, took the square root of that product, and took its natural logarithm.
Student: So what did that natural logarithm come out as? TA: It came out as 2.856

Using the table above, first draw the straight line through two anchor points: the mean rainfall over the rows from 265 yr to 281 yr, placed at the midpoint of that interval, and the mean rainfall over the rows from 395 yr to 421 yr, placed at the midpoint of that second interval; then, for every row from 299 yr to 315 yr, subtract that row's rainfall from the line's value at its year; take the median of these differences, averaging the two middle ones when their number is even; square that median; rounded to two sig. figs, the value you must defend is 0.19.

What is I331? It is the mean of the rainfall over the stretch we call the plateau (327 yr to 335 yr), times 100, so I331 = 1853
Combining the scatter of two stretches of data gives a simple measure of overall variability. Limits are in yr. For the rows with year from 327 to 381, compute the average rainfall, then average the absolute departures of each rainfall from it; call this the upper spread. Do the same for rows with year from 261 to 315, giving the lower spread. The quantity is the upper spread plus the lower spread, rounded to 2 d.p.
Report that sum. 1.57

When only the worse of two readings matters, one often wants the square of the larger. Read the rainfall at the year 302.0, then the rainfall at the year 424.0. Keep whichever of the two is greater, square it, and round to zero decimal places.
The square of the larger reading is 410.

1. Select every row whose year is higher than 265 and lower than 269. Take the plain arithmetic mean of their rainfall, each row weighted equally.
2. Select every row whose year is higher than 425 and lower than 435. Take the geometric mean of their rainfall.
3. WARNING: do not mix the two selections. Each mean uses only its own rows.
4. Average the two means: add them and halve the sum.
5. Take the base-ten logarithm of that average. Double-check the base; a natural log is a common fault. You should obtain 1.30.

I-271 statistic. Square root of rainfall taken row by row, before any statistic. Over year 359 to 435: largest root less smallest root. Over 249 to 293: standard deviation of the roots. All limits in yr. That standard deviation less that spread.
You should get -0.4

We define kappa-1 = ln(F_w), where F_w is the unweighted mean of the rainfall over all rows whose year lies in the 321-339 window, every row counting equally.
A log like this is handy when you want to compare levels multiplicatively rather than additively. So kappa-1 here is 2.94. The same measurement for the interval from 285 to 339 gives 2.92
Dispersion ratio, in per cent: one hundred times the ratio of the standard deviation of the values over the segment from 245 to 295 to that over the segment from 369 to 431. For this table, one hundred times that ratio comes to 69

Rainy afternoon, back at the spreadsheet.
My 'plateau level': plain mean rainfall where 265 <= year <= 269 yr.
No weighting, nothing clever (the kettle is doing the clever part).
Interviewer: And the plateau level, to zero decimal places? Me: 18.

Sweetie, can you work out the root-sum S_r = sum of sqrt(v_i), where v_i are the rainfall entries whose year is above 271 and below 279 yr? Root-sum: 16.93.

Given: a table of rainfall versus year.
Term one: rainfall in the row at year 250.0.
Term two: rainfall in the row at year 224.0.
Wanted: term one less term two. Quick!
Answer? -0.8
